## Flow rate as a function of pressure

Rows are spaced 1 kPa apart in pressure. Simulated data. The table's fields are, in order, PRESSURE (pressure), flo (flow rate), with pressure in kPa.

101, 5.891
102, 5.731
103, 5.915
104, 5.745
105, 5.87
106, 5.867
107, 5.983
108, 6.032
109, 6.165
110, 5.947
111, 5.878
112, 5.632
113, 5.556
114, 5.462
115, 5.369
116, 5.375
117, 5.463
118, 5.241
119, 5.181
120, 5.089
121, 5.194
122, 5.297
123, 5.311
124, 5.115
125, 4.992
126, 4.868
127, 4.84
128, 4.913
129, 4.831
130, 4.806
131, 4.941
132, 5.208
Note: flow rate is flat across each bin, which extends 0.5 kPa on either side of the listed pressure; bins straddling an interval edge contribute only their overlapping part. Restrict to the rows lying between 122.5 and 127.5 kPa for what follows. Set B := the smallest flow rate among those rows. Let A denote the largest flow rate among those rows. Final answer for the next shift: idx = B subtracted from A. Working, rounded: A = 5.311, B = 4.84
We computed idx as 0.47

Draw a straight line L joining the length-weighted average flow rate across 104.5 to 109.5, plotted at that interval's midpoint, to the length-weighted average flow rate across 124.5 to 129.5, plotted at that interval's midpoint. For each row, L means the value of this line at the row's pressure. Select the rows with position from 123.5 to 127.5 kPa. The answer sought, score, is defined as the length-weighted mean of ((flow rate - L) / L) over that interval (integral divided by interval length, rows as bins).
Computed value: -0.004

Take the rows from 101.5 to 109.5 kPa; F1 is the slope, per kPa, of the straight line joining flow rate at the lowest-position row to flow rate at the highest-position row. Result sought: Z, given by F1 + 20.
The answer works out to 20.1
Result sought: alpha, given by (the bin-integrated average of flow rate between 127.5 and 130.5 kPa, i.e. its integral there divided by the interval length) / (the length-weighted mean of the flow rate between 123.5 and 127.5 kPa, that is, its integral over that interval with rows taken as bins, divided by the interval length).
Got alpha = 0.98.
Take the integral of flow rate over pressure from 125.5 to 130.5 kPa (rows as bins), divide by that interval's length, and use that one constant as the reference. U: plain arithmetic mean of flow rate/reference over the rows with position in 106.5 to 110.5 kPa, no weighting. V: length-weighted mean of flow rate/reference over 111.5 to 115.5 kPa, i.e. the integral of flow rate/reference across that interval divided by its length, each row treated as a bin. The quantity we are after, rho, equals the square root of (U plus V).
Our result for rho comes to 1.54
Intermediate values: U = 1.24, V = 1.135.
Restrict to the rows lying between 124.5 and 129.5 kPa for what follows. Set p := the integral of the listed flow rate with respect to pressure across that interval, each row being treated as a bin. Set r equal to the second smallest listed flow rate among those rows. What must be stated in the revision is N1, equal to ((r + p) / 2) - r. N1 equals 10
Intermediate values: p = 24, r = 4.84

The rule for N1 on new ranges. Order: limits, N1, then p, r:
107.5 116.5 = 23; 51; 5.375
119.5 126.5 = 15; 36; 4.992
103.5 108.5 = 12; 29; 5.867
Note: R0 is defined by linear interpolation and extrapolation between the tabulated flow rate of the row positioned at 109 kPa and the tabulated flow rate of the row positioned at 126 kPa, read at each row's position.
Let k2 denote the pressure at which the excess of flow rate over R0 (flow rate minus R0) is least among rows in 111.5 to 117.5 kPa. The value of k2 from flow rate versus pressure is 115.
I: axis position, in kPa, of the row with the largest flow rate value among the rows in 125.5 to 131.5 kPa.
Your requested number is 131 kPa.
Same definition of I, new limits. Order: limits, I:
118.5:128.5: 123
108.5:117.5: 109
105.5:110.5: 109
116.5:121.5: 117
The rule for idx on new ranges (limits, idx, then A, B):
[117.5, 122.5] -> 0.21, 5.297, 5.089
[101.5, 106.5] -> 0.18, 5.915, 5.731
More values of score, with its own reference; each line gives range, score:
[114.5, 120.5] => -0.023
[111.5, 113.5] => -0.016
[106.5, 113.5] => 0.011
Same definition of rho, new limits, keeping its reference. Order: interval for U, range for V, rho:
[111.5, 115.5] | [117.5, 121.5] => 1.48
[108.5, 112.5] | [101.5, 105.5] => 1.55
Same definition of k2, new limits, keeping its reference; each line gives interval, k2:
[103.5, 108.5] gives 104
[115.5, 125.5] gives 116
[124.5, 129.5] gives 126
